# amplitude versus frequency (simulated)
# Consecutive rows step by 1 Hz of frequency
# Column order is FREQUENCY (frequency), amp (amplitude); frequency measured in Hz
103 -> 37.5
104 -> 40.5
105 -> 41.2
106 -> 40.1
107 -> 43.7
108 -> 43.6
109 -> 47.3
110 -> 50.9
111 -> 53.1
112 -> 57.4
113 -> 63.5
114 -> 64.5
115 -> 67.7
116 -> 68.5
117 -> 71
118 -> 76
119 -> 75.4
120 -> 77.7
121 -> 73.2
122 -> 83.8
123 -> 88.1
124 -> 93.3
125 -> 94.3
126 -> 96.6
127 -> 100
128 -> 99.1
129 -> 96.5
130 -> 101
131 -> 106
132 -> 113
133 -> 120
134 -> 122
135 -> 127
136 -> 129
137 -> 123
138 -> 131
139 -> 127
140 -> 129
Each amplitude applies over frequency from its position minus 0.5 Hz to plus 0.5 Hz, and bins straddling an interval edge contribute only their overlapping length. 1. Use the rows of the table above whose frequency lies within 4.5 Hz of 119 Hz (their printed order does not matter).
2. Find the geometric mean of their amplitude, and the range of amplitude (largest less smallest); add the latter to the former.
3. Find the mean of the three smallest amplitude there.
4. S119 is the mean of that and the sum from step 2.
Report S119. 82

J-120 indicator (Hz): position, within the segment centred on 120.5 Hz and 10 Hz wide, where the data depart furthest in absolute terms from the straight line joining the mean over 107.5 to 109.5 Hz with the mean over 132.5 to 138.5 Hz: 121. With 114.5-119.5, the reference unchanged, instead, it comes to 115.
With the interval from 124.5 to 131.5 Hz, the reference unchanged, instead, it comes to 129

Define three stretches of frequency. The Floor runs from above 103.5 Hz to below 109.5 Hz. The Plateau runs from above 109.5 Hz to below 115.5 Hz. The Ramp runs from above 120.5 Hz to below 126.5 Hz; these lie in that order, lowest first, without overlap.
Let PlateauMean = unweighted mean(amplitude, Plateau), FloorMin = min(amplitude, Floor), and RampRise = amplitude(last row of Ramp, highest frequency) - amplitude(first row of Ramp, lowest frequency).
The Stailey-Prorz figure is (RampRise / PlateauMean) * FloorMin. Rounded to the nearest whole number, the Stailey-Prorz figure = 16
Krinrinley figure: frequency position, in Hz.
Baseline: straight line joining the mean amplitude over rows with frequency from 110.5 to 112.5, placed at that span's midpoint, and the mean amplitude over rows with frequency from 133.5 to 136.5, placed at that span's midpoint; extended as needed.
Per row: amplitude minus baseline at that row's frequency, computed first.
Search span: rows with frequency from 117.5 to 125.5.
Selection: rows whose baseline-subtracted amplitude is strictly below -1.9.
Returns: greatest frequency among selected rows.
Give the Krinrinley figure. 122 Hz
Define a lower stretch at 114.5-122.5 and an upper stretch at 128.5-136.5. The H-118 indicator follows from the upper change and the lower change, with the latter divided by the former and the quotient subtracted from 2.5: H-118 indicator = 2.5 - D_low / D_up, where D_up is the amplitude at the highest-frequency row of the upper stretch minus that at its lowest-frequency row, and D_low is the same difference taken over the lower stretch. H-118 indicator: 2.0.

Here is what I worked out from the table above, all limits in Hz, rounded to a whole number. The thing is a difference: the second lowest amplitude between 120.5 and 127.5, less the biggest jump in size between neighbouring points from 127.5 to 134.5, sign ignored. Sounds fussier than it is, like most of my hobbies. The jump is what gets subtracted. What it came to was 77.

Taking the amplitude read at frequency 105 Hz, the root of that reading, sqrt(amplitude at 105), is 6.4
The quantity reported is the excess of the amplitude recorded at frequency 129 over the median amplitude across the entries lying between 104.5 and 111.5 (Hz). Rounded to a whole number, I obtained 53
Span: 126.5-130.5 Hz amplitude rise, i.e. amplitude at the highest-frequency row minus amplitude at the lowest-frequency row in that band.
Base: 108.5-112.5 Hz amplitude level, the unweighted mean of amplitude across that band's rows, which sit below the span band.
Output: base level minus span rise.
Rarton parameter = 51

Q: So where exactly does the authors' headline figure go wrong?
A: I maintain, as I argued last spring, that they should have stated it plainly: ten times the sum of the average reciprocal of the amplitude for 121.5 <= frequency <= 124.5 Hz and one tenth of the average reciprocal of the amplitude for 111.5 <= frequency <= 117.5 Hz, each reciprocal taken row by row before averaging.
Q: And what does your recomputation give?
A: 0.129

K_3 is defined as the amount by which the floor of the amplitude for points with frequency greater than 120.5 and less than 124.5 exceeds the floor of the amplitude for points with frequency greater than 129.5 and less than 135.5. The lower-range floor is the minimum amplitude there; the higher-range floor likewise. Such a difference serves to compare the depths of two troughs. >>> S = -28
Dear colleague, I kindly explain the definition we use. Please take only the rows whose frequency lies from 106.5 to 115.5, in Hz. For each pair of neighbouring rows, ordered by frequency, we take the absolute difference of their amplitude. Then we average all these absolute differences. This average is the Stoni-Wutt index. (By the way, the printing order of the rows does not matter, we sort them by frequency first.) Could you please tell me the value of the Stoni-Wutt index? 3.0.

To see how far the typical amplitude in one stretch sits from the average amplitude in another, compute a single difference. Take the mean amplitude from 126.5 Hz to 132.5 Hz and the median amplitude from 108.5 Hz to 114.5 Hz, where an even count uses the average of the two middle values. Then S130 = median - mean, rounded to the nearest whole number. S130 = -47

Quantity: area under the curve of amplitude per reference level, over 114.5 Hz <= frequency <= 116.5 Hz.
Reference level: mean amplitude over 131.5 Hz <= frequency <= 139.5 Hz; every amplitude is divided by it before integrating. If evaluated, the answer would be 1.1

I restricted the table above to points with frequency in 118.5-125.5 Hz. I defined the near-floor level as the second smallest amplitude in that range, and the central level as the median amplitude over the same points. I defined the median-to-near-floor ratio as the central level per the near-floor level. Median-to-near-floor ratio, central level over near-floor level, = 1.111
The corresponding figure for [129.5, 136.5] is 1.132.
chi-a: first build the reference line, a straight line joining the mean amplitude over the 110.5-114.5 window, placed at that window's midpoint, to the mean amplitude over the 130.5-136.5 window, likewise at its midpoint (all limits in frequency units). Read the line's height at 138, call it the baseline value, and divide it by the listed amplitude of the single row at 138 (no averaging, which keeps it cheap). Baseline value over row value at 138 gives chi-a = 1.01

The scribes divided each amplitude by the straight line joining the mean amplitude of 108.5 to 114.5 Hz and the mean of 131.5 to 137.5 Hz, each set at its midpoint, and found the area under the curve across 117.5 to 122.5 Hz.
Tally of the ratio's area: 4.80 Hz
